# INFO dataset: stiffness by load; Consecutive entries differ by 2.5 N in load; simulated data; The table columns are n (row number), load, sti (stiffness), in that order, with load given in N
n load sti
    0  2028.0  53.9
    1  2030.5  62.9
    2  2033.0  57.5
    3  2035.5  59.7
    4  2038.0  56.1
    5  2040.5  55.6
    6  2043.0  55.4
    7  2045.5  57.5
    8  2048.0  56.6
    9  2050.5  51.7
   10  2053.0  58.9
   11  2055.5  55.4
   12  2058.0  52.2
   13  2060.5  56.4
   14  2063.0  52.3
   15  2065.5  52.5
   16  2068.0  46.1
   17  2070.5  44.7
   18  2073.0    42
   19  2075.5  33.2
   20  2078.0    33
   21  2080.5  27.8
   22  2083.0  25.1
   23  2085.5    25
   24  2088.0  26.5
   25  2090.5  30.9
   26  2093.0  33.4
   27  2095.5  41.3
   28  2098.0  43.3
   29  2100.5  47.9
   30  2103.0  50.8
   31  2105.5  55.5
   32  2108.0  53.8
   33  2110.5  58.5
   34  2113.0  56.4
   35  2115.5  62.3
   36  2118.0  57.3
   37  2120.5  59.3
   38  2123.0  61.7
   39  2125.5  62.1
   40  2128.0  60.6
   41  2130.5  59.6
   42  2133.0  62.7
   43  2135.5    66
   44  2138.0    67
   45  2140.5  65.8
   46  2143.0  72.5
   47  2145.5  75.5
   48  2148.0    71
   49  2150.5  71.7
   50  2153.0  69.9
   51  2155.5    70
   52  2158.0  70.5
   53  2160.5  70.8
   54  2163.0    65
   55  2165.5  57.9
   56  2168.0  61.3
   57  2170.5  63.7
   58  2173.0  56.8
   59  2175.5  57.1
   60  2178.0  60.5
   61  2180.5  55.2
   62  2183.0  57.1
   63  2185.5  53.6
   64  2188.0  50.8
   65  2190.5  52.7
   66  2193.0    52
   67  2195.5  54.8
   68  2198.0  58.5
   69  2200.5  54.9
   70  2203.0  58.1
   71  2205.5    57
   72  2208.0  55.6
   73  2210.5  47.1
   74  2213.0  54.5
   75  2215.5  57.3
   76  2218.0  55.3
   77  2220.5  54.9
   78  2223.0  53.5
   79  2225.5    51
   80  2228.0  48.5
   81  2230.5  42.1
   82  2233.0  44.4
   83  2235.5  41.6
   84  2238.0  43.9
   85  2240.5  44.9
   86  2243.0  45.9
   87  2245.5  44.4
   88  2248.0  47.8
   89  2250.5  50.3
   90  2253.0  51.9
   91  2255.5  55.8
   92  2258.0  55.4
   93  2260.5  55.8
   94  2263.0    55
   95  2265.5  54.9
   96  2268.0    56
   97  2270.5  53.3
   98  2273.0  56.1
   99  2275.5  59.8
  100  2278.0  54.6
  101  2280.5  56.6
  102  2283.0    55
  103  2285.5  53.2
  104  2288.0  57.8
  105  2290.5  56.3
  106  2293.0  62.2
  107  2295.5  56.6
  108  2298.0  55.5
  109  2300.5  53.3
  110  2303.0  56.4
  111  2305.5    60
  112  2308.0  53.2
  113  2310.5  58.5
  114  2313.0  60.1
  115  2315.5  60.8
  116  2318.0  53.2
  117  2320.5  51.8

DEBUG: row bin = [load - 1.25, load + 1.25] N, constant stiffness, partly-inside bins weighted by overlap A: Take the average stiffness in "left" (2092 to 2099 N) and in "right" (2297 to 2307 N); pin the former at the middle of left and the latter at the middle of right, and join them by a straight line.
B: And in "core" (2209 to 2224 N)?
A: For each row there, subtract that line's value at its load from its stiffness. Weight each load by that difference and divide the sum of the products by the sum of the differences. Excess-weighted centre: 2217.9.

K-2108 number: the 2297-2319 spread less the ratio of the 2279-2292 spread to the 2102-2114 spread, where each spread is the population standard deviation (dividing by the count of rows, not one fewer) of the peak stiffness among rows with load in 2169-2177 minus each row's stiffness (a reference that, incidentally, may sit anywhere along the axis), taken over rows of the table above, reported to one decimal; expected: 2.4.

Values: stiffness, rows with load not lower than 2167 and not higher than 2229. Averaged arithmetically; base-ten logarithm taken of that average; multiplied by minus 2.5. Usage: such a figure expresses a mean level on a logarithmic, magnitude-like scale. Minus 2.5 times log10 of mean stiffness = -4.36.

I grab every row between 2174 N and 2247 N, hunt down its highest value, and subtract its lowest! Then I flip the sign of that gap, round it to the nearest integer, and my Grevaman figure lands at -19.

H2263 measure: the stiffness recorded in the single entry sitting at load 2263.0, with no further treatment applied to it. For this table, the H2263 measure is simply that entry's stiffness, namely 55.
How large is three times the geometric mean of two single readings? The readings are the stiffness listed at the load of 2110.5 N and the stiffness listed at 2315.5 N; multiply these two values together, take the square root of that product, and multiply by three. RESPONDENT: 179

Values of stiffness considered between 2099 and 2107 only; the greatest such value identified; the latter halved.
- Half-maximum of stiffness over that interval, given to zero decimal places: 28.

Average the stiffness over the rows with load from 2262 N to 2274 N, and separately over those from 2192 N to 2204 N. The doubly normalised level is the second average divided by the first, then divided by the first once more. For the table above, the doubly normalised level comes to 0.0184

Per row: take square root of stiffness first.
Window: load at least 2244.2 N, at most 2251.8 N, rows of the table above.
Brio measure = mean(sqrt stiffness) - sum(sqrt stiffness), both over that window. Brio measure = -14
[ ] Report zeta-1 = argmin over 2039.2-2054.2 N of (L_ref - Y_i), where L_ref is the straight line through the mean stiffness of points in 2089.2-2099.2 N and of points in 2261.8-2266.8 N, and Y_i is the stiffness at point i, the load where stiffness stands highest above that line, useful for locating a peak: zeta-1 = 2053.0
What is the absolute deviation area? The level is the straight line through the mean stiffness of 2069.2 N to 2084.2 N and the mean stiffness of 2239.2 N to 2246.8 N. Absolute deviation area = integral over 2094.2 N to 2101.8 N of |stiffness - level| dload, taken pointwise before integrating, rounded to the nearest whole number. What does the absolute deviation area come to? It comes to 64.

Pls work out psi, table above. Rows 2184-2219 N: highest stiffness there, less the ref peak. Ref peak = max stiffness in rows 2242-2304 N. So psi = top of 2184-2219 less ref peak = -3.7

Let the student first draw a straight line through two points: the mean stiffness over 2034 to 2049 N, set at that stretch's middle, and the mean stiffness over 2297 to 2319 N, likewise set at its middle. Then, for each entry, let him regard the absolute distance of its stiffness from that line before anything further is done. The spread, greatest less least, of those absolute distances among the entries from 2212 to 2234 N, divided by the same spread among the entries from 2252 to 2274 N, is 3.4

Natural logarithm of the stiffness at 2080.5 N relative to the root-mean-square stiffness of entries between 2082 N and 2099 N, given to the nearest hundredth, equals -0.17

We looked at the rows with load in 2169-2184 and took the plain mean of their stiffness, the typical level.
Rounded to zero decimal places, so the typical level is 58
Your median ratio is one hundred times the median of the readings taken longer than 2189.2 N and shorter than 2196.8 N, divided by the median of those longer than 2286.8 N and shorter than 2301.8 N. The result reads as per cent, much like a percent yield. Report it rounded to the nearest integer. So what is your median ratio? 93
